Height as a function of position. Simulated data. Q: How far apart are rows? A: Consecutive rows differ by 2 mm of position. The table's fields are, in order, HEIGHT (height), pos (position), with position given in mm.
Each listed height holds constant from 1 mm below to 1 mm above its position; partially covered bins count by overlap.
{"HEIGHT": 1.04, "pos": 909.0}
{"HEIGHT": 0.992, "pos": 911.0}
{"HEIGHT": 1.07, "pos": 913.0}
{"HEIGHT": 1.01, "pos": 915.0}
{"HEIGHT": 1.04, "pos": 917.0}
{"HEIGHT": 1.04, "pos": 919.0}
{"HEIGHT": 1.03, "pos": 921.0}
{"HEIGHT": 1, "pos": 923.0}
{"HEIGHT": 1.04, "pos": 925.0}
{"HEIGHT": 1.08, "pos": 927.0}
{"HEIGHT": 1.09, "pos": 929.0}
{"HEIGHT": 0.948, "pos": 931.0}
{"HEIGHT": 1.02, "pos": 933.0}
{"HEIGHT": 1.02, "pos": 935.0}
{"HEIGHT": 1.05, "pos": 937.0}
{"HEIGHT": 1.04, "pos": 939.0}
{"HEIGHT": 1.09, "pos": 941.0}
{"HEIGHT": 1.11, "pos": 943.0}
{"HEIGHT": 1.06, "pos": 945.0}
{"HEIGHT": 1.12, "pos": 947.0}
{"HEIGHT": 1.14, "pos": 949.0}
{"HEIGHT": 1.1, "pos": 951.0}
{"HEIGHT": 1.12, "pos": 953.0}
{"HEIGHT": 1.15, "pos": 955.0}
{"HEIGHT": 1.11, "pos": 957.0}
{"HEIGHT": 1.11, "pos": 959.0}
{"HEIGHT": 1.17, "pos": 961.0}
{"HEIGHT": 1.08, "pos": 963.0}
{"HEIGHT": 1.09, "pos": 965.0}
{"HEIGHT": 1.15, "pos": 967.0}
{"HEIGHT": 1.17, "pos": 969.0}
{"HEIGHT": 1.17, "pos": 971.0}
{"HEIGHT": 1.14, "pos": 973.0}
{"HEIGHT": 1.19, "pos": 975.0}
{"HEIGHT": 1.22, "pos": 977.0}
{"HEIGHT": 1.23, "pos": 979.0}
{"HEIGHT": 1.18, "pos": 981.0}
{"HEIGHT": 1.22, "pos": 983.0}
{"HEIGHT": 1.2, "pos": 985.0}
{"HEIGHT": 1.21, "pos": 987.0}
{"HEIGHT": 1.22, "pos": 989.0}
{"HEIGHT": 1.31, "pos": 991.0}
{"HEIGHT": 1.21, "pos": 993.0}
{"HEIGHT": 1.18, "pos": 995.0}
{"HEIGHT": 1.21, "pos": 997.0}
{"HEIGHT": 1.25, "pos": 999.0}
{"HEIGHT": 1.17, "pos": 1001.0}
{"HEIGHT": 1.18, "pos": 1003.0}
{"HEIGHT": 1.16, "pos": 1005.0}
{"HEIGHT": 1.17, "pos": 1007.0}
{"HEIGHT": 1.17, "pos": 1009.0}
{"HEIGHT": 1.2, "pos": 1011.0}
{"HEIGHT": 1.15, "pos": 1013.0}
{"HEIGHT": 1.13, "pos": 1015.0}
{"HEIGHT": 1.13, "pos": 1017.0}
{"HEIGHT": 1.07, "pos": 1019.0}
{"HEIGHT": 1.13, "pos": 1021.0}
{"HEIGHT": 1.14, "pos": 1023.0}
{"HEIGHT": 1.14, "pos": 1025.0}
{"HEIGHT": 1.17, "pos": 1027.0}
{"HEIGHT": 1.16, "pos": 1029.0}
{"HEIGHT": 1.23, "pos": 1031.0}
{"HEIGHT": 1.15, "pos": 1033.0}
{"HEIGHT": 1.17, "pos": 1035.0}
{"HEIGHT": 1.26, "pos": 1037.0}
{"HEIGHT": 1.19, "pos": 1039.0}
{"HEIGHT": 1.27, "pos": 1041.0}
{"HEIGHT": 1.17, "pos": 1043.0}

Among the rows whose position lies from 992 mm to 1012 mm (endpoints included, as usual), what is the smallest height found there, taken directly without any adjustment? 1.16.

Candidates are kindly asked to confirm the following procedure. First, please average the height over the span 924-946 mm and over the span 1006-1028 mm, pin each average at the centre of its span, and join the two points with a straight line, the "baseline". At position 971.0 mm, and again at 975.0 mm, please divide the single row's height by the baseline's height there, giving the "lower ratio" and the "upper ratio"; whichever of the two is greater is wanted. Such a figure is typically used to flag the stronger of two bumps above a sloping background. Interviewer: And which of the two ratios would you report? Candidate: 1.09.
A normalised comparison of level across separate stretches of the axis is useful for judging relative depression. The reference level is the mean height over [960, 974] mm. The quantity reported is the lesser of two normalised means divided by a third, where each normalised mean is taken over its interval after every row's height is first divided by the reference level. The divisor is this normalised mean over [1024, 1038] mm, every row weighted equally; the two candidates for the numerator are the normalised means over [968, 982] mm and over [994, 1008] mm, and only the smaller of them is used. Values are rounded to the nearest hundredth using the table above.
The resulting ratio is 1.00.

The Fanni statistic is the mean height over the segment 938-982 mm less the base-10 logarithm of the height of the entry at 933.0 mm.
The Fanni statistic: 1.13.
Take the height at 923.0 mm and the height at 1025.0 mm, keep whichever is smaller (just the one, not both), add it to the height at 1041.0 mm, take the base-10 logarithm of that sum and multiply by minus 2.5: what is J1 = -0.890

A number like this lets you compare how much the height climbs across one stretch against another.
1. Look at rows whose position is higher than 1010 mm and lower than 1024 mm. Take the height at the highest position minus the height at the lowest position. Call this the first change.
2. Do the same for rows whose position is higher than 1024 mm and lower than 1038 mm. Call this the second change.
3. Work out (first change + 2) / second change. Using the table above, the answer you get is 16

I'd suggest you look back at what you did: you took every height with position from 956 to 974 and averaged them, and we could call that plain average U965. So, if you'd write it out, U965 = 1.13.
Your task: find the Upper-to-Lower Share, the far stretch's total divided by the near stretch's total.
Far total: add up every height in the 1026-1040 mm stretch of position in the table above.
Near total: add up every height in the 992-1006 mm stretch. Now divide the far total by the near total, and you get 0.996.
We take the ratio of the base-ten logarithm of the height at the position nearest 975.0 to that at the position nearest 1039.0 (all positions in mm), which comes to 1.0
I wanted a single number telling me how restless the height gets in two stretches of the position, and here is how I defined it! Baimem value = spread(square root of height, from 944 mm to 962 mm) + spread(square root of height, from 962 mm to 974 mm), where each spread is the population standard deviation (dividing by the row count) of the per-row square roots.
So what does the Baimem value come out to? 0.0310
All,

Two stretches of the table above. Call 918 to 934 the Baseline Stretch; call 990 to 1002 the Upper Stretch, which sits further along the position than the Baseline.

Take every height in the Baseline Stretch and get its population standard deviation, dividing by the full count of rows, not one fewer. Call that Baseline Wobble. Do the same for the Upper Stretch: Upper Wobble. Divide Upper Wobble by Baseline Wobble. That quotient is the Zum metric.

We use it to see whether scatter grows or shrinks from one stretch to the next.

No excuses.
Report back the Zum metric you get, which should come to 1.1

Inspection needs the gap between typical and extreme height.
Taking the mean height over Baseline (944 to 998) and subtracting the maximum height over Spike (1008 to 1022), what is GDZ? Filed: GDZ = -0.03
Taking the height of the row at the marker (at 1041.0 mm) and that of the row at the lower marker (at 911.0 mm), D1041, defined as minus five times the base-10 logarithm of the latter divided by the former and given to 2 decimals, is 0.54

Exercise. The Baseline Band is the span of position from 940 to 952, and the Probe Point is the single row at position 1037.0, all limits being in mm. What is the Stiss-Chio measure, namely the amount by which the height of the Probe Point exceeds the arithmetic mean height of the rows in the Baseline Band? 0.16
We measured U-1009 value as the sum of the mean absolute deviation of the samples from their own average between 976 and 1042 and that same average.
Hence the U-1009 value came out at 1.22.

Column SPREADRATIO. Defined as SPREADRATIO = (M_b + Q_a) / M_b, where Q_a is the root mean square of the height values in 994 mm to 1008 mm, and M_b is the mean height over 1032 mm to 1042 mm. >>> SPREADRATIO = 1.98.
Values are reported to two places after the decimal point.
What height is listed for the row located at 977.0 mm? 1.22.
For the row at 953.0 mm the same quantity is 1.12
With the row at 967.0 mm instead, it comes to 1.15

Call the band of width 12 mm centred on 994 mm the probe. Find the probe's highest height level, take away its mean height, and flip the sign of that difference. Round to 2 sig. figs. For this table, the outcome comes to -0.080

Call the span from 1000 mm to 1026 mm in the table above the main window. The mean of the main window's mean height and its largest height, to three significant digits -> 1.17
